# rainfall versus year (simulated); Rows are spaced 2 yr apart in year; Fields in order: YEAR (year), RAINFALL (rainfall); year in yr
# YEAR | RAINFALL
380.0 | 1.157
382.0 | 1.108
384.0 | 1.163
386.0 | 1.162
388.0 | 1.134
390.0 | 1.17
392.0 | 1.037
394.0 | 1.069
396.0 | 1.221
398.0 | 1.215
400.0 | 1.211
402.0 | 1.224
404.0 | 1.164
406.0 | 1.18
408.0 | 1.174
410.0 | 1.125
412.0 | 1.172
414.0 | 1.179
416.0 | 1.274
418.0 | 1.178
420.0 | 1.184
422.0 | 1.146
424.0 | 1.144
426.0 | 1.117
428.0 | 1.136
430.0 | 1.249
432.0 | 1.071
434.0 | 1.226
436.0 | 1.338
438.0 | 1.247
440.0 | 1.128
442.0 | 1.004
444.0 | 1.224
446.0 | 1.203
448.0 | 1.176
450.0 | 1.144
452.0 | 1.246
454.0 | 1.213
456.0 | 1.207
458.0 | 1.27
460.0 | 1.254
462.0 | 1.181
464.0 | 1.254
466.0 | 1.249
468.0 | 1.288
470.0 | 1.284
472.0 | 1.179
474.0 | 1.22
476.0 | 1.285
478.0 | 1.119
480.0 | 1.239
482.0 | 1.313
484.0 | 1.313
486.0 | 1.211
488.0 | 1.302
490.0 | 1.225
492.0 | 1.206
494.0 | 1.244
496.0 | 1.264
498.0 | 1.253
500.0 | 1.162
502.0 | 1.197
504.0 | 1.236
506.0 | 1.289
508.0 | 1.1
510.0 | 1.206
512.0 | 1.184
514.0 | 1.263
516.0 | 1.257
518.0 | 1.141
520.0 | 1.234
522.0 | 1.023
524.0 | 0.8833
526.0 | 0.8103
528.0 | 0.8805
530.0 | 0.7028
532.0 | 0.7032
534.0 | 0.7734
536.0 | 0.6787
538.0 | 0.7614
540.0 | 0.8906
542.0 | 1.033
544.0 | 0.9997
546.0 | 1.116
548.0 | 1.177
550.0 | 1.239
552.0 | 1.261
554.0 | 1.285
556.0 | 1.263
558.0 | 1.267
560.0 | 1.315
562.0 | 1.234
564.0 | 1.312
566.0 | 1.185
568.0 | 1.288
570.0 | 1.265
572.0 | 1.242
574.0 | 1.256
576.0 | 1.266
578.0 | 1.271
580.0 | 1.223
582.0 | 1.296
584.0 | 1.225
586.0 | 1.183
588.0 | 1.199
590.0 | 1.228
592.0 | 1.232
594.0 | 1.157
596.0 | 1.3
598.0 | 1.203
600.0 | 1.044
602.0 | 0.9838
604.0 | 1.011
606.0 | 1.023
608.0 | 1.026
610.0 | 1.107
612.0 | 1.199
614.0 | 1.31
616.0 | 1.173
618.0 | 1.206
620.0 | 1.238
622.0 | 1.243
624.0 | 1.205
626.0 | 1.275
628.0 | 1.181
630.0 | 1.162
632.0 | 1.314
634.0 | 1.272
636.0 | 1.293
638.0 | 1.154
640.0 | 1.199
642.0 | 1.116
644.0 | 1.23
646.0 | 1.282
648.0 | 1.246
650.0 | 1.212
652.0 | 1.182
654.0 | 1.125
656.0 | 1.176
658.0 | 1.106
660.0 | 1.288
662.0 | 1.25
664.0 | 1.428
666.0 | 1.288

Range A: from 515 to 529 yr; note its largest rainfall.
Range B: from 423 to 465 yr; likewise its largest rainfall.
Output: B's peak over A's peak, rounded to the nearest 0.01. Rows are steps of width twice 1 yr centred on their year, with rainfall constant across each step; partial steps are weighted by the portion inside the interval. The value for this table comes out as 1.06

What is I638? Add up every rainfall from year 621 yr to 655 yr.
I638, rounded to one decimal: 20.7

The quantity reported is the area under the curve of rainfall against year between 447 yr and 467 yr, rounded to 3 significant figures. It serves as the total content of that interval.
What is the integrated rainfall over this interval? 24.4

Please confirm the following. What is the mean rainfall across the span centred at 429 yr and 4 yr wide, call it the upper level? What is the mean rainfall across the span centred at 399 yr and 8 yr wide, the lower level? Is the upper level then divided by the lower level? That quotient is 0.98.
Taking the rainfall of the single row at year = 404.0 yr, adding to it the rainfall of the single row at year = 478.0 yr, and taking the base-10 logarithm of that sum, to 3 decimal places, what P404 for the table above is 0.359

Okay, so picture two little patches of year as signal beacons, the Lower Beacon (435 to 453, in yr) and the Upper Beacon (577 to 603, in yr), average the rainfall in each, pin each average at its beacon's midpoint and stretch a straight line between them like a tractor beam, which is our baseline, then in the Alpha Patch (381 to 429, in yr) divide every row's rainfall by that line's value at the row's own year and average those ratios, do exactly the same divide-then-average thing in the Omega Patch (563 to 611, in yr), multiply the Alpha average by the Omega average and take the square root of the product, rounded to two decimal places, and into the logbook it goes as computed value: 0.99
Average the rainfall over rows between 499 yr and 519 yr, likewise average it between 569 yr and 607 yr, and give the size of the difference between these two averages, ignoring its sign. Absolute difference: 0.014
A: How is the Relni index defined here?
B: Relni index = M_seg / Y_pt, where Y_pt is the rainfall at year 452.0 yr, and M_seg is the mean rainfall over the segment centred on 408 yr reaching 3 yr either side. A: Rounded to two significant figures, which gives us 0.93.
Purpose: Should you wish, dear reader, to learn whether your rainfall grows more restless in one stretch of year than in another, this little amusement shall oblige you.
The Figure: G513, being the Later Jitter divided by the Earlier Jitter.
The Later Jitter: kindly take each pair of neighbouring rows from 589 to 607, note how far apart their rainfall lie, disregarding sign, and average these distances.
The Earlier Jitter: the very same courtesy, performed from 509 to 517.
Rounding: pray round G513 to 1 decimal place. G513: 2.0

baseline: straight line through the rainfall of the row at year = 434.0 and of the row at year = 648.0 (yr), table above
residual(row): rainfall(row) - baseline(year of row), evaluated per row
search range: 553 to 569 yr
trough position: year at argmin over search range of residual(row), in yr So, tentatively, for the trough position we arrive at 566.0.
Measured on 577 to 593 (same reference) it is 586.0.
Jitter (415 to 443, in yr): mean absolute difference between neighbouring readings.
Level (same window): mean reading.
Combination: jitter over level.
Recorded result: 0.071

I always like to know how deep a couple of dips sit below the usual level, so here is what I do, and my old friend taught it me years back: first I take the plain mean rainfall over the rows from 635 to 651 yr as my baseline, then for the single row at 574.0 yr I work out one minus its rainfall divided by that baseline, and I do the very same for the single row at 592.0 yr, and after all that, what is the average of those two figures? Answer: -0.02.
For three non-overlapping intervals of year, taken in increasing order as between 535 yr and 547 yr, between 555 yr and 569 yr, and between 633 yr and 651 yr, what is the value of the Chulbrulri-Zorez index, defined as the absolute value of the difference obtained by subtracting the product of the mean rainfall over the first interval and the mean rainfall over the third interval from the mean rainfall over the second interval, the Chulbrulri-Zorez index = 0.15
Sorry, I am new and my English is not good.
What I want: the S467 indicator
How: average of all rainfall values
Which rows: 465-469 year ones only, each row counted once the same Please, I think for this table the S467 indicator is 1.27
